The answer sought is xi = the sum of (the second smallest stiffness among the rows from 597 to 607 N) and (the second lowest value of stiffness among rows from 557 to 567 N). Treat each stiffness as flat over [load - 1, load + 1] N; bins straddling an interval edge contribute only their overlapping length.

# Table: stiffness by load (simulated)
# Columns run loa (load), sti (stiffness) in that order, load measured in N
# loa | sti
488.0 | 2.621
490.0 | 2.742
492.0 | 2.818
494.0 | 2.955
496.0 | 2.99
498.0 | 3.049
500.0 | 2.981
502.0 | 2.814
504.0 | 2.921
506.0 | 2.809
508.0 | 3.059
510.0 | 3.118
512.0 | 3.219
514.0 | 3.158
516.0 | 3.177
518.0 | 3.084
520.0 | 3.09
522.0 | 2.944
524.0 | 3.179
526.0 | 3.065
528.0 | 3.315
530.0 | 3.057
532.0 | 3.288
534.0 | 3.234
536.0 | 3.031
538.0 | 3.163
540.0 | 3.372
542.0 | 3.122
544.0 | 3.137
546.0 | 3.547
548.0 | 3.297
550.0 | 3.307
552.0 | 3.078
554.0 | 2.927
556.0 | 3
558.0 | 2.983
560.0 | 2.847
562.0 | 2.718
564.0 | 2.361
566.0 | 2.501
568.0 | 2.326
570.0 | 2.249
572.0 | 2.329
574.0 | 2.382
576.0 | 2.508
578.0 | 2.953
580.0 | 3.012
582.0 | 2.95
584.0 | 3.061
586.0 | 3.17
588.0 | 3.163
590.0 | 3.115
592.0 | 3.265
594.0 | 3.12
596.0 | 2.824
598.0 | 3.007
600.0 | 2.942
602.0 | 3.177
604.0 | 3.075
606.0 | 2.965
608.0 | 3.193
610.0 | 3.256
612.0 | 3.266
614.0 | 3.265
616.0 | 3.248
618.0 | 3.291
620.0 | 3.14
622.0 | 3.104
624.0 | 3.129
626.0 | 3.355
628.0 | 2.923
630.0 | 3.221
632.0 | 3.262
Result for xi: 5.47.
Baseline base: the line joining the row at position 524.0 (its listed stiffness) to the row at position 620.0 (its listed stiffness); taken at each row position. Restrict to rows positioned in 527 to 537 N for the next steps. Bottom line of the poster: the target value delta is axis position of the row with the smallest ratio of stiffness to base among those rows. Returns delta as 536.0 N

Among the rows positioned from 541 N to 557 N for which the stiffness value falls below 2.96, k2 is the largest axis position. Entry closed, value 554.0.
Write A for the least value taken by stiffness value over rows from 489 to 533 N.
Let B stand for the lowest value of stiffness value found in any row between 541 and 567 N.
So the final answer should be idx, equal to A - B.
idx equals 0.38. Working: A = 2.742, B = 2.361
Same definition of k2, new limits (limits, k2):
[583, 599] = 596.0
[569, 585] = 582.0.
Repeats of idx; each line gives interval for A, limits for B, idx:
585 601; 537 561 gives -0.02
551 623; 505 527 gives -0.56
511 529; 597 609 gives 0.00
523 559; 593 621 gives 0.10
